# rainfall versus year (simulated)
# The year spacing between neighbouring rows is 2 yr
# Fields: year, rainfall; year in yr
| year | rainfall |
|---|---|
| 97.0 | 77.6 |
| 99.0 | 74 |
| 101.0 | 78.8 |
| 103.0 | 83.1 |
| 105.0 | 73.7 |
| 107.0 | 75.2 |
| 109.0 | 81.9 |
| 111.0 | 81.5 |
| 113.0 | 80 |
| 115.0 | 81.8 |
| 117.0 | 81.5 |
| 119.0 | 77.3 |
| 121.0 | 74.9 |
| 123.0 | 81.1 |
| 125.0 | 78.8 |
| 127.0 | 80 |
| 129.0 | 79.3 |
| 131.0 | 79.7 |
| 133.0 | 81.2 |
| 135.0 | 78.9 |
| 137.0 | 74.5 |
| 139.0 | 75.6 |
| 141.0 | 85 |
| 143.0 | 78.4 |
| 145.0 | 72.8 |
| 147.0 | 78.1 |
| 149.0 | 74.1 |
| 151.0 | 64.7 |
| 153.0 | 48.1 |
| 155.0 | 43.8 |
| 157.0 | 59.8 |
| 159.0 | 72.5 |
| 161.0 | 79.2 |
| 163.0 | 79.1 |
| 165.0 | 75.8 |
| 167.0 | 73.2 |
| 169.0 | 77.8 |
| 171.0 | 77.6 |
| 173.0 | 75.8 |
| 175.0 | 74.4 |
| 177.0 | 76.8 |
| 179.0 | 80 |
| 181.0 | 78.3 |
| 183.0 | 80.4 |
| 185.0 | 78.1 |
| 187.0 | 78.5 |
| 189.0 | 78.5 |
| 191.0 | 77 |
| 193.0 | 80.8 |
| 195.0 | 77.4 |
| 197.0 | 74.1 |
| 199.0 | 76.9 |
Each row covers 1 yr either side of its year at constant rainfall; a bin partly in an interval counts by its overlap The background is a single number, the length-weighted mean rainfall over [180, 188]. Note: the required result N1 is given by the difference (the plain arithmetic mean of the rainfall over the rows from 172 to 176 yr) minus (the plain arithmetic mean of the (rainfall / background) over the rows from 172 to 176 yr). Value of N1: 74.1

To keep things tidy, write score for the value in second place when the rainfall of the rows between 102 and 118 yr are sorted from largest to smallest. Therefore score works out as 81.9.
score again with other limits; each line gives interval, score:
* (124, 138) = 80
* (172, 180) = 76.8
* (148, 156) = 64.7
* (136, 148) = 78.4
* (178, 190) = 80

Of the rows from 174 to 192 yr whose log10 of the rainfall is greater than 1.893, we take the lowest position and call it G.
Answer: 179.0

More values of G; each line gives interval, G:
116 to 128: 117.0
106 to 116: 109.0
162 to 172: 163.0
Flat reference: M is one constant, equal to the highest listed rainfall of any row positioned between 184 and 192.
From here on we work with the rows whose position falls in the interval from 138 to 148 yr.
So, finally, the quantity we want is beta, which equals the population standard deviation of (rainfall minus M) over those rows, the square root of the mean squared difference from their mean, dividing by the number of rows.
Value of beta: 4.0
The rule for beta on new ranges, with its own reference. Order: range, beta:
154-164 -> 13.5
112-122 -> 2.6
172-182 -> 1.9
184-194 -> 1.2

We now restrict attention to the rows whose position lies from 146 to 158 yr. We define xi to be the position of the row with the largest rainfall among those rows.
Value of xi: 147.0 yr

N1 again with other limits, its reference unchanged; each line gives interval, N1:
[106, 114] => 78.6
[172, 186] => 76.7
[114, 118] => 80.6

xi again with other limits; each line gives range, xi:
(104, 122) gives 109.0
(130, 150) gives 141.0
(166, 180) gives 179.0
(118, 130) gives 123.0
